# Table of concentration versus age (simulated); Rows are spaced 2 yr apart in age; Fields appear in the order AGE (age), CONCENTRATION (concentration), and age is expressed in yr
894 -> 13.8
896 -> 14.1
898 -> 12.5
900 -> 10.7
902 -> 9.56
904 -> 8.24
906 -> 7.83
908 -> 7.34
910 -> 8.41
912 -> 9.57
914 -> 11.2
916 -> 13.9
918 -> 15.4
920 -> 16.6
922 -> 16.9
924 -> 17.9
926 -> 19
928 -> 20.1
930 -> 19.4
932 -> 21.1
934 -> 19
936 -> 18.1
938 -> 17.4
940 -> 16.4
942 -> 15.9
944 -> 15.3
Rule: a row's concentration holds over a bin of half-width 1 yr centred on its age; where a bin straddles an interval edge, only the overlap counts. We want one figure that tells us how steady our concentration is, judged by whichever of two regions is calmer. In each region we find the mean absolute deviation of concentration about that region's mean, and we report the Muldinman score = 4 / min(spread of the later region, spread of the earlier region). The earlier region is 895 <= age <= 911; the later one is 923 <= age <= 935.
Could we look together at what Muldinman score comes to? 5.07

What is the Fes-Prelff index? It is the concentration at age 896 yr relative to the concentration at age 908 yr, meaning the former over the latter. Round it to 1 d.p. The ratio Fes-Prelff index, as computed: 1.9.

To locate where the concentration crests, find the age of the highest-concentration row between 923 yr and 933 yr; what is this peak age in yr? 932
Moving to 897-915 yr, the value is 898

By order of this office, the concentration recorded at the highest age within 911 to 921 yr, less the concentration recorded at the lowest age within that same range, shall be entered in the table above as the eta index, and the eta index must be 7.0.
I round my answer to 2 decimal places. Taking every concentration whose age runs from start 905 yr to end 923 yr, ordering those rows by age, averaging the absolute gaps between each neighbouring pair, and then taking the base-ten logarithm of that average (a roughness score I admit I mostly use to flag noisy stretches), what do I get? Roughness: 0.10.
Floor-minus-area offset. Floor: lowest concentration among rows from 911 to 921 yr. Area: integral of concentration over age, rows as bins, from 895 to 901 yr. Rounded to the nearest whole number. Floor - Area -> -65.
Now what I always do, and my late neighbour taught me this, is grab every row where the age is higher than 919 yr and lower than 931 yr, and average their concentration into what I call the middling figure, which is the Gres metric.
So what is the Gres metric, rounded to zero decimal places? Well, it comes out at 18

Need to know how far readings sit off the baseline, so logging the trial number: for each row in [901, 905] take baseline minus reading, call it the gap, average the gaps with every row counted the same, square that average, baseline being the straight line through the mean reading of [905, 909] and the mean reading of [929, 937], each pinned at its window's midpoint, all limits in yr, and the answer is 10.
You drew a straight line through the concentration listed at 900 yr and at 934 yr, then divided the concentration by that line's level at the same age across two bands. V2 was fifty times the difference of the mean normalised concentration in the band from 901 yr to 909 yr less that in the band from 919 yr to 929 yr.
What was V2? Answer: -20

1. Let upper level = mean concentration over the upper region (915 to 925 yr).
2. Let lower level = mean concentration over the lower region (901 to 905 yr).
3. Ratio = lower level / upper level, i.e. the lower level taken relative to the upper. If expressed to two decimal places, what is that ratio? 0.55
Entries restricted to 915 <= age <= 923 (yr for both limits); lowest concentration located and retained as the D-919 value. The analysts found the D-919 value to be 13.9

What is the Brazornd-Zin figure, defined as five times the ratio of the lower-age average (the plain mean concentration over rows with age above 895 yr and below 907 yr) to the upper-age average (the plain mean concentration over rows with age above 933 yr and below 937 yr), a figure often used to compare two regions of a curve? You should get 2.8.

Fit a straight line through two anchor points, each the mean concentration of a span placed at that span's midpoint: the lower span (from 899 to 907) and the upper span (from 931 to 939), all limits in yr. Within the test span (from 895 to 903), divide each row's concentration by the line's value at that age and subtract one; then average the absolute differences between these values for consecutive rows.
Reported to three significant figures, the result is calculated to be 0.315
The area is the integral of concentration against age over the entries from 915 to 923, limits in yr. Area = 126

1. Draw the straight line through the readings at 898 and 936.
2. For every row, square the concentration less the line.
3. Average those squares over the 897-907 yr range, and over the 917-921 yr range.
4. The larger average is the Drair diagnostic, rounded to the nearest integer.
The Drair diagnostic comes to 16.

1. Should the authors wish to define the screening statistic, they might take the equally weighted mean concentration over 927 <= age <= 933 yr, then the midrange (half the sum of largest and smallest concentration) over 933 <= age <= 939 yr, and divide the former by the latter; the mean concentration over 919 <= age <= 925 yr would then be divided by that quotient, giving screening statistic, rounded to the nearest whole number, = 15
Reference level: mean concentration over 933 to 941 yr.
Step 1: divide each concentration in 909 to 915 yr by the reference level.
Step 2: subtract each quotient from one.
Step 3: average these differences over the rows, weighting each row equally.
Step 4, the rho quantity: 0.45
